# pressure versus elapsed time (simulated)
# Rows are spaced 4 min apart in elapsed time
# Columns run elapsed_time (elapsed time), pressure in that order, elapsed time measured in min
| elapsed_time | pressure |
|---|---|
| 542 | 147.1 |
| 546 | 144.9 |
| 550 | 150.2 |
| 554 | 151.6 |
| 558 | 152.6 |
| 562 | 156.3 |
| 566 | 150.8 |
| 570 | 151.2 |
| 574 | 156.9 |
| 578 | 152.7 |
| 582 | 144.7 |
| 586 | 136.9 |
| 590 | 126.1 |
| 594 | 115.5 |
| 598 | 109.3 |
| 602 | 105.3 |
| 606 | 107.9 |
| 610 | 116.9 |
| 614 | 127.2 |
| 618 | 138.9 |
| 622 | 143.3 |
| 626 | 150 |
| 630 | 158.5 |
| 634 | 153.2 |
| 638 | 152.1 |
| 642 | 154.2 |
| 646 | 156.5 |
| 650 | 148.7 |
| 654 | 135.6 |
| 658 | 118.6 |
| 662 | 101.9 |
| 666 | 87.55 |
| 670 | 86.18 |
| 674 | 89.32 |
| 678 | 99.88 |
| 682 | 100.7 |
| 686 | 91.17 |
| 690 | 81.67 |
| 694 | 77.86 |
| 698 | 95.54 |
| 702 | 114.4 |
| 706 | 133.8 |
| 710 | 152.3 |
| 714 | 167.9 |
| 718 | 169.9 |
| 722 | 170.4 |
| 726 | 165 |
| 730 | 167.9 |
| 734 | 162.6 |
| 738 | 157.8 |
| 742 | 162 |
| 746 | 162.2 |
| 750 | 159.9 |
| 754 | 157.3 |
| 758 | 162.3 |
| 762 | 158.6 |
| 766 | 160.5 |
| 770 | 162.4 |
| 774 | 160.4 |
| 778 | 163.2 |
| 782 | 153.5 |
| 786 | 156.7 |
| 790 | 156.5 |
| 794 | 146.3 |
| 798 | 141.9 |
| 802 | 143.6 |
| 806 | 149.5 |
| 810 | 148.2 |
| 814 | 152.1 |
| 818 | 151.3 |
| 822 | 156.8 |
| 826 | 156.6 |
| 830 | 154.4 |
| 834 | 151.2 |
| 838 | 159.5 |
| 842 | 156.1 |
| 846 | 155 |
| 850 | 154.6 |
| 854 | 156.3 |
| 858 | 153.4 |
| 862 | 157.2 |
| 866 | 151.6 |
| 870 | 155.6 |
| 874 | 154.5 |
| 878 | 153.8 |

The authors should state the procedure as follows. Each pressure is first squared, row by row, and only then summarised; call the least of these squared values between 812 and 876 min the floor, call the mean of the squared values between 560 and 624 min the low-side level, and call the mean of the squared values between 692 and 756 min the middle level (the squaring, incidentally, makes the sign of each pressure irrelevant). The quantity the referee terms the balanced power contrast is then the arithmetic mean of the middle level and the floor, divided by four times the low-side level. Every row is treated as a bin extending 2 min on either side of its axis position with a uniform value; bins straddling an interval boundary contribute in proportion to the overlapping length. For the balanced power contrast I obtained 0.314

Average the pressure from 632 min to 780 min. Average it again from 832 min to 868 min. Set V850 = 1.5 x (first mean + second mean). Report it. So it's 439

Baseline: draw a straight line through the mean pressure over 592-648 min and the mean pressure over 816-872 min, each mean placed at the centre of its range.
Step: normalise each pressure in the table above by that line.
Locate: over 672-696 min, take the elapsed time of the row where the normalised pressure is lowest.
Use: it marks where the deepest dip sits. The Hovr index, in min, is 694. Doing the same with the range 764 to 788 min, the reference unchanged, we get 782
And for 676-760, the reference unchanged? 694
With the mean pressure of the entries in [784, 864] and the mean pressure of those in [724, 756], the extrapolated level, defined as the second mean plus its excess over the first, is 171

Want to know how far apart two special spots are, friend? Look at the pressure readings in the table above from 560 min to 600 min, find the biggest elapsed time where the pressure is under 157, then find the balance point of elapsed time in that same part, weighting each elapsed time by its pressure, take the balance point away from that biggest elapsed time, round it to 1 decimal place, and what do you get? 19.2 min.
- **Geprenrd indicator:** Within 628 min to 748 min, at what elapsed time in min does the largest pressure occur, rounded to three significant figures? 722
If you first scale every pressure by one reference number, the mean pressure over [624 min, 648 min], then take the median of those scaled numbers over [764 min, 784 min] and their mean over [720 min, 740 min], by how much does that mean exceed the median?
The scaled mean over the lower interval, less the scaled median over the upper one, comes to 0.03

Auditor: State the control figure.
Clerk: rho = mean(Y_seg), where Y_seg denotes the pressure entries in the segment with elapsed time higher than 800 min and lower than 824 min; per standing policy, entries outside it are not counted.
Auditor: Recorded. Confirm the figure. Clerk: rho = 150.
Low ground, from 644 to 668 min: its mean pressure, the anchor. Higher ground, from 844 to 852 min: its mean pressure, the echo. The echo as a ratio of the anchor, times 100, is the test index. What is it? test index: 124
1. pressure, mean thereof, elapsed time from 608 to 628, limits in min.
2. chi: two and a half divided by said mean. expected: 0.0185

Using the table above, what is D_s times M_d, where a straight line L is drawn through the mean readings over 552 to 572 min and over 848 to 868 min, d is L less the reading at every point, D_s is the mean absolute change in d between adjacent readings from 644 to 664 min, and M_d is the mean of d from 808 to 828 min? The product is 18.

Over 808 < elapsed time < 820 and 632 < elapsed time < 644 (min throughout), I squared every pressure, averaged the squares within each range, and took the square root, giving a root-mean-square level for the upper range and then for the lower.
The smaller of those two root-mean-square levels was 151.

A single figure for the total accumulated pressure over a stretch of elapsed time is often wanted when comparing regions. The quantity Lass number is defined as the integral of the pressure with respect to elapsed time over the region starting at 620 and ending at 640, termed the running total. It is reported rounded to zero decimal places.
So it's 3028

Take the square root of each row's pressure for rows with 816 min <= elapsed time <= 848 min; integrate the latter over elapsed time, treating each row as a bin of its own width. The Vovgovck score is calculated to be 399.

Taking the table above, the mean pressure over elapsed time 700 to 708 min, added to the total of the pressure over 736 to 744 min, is 444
